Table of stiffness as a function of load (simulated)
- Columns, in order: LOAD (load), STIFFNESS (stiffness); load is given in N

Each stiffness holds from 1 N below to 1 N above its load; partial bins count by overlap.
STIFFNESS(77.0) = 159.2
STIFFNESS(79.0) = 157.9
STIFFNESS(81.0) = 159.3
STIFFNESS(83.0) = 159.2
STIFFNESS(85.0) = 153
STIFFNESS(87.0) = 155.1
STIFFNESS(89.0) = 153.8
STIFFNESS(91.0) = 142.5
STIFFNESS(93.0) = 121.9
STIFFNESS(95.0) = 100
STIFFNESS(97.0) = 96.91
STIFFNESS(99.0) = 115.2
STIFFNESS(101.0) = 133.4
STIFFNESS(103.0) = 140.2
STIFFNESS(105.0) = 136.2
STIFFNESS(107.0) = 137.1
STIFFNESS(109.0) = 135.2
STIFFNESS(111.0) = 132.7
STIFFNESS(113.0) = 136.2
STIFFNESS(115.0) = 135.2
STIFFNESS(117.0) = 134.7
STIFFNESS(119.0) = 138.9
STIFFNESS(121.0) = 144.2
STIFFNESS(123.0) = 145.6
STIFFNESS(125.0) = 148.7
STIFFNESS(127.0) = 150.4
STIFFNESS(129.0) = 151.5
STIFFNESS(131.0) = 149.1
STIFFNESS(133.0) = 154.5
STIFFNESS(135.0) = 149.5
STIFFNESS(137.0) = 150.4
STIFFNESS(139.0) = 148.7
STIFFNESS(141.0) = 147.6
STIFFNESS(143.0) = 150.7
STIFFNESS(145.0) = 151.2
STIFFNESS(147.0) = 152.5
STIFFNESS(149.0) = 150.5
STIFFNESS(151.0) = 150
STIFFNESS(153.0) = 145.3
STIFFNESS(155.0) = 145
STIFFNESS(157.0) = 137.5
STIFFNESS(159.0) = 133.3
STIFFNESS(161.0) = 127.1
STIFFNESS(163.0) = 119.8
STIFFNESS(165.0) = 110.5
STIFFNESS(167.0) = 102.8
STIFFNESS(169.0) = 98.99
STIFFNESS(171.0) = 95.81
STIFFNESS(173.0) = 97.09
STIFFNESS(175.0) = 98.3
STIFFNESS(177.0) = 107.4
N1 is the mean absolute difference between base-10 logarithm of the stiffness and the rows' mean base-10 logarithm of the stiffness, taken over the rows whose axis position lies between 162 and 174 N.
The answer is 0.030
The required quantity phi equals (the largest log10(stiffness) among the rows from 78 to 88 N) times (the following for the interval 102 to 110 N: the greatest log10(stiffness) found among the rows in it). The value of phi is 4.73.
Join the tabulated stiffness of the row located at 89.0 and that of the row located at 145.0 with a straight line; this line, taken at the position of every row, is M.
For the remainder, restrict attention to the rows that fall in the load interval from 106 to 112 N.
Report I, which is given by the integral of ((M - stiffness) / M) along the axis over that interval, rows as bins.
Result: 0.7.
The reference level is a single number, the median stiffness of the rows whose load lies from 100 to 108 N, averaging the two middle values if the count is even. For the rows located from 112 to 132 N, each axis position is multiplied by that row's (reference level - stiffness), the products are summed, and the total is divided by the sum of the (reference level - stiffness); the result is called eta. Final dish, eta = 127.0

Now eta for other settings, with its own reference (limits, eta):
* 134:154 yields 143.9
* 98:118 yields 102.9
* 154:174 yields 168.9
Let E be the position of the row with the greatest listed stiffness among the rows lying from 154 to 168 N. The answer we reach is 155.0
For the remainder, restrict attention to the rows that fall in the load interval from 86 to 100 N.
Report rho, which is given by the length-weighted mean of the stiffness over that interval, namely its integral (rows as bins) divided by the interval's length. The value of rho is 126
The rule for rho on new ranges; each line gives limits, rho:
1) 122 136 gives 150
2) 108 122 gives 137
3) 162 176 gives 103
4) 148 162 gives 141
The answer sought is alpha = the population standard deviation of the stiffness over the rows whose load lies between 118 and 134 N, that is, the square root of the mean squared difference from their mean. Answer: 4.5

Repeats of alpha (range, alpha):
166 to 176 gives 2.4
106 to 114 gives 1.6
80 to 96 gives 20.0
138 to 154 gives 2.1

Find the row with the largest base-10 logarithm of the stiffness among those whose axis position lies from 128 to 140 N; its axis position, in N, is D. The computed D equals 133.0 N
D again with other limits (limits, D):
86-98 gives 87.0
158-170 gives 159.0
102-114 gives 103.0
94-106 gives 103.0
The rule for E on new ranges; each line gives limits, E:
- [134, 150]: 147.0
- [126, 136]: 133.0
